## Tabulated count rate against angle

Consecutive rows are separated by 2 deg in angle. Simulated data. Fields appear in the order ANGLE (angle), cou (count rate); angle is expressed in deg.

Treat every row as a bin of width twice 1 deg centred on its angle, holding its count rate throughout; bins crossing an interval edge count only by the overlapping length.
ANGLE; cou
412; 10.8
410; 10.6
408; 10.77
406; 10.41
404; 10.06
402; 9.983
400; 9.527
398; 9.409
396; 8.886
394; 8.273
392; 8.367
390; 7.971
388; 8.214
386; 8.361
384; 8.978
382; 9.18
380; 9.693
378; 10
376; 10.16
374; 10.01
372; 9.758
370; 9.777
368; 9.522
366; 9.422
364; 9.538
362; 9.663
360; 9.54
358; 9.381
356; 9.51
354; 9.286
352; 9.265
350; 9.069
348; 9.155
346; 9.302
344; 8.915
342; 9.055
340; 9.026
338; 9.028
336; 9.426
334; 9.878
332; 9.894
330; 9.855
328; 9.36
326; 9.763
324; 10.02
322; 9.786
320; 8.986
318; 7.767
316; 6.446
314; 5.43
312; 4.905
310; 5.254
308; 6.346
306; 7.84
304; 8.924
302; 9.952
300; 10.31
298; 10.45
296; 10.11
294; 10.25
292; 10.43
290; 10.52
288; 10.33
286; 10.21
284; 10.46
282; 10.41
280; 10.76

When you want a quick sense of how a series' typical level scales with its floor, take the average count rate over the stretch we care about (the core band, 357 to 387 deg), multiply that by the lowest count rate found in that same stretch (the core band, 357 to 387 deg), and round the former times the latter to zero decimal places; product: 80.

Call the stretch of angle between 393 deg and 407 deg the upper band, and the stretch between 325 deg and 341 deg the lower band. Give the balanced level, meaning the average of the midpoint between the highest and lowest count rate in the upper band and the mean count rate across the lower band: 9.44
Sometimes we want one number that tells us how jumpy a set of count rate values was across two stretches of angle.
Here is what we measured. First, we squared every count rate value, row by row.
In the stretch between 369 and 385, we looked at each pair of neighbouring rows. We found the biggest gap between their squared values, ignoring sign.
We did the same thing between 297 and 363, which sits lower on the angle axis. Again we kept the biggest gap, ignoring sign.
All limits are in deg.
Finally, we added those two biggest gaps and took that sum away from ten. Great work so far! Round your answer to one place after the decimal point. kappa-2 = -20.9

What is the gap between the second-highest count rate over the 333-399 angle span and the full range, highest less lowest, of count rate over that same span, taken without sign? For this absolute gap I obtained 7.8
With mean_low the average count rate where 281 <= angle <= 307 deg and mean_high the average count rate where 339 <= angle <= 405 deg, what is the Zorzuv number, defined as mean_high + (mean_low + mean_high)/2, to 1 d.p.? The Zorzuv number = 18.9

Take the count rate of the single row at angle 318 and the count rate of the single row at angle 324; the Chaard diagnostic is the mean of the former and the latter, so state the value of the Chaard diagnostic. 8.9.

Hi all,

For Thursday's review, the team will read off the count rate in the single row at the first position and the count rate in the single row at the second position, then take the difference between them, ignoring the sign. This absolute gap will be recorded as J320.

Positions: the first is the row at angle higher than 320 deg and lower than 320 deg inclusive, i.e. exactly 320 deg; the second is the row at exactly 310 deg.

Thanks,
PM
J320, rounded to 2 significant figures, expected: 3.7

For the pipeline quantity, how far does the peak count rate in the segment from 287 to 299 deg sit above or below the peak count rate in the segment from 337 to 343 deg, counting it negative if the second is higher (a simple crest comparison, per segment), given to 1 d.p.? 1.5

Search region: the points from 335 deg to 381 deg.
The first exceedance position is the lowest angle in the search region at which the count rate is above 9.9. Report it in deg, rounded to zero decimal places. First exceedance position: 374 deg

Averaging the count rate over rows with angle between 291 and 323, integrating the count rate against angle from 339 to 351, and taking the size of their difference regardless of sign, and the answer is 101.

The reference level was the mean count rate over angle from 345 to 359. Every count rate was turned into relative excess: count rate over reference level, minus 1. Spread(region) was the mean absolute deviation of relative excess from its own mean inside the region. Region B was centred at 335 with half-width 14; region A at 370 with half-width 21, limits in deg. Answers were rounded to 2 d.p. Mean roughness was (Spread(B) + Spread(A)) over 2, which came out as 0.04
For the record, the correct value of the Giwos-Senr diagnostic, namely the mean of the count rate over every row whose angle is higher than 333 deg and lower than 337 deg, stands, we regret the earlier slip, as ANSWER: 9.7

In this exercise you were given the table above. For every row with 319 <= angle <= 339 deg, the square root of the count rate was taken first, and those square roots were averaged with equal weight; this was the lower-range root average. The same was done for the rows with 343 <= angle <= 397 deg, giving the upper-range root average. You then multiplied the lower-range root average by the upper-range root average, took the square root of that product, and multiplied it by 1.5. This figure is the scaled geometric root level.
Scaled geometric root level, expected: 4.60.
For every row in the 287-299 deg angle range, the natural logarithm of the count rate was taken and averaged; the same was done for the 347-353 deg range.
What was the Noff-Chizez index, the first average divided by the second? 1.05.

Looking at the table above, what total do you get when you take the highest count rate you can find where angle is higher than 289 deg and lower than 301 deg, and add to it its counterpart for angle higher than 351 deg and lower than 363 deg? 20.2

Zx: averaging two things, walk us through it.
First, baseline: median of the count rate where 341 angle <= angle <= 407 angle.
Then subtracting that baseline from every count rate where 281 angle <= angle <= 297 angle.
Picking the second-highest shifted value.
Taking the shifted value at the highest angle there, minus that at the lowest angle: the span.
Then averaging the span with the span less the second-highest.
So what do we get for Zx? -0.8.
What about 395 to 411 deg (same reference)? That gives 1.1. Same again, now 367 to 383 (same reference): -0.6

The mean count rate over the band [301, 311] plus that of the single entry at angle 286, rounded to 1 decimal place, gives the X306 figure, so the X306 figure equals 17.9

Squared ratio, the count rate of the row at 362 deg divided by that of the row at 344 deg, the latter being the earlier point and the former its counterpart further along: 1.17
